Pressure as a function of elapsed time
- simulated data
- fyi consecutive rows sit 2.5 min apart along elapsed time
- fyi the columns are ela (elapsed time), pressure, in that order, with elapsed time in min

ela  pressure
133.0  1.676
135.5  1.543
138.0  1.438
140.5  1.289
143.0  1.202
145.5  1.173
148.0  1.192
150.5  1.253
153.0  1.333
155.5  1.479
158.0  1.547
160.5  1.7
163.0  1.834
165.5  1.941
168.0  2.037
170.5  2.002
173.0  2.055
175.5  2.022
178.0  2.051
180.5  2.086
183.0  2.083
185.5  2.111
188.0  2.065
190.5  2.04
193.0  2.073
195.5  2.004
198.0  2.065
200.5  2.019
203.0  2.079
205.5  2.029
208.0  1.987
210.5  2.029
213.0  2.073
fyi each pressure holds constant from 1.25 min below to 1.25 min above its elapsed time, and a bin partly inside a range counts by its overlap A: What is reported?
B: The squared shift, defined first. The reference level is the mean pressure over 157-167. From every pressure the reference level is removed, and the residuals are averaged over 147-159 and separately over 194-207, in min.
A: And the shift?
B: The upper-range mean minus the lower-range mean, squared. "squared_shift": 0.46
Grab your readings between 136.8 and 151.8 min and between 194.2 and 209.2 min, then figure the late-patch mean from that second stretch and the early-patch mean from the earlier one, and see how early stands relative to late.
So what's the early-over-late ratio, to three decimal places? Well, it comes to 0.619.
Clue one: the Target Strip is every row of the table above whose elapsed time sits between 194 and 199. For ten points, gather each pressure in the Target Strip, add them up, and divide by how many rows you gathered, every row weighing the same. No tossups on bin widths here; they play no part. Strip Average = 2.03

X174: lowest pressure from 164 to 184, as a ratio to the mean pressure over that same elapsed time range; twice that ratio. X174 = 1.91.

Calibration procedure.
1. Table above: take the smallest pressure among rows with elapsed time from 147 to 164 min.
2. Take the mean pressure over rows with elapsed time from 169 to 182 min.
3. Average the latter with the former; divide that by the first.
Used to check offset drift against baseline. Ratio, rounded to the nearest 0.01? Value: 1.36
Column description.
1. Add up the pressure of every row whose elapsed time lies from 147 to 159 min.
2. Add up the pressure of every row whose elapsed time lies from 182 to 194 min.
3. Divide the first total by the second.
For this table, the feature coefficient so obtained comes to 0.66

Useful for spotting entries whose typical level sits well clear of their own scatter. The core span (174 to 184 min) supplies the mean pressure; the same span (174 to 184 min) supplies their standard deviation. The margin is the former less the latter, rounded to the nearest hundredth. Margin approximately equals 2.03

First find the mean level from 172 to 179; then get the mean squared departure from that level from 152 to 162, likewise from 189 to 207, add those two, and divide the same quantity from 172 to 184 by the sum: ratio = 0.003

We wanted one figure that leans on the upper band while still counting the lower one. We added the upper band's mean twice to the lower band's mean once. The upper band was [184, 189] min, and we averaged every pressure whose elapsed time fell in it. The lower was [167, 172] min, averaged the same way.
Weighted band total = 6.20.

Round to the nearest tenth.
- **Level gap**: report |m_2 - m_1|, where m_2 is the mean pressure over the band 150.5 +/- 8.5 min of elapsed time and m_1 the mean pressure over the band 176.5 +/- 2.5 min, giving 0.7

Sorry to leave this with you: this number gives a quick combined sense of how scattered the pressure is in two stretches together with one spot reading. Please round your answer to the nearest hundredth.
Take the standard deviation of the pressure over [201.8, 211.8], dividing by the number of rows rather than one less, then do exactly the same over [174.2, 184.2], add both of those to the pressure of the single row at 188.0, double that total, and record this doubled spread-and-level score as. 4.25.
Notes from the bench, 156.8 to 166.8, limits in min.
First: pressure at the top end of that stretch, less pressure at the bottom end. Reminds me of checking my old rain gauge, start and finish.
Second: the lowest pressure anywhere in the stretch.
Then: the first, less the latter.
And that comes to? -1.15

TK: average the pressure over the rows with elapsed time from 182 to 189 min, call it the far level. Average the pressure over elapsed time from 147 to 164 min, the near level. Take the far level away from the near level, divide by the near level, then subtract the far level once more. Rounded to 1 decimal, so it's -2.5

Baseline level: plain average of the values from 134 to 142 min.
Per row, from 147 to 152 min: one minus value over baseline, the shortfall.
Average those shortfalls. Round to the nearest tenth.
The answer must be 0.1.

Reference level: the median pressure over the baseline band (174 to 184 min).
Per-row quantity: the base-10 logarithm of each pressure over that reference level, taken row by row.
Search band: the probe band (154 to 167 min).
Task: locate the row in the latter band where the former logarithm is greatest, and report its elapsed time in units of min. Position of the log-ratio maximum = 165.5 min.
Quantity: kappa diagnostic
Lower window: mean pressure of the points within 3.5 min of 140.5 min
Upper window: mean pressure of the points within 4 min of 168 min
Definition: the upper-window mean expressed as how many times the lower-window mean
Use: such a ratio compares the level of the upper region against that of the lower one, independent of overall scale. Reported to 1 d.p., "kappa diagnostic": 1.5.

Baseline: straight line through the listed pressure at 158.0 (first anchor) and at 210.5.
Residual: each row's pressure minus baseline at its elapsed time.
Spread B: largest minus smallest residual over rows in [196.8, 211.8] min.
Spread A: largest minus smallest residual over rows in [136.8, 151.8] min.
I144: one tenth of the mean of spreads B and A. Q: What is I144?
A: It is 0.025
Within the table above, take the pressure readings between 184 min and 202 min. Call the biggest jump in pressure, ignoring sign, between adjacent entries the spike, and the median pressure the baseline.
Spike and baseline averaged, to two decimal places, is 1.07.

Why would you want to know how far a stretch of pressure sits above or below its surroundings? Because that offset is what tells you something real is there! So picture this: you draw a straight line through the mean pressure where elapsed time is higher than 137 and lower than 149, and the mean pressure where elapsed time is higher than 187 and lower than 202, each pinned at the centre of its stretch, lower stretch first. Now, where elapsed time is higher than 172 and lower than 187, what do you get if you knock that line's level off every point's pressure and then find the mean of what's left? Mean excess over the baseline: 0.3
